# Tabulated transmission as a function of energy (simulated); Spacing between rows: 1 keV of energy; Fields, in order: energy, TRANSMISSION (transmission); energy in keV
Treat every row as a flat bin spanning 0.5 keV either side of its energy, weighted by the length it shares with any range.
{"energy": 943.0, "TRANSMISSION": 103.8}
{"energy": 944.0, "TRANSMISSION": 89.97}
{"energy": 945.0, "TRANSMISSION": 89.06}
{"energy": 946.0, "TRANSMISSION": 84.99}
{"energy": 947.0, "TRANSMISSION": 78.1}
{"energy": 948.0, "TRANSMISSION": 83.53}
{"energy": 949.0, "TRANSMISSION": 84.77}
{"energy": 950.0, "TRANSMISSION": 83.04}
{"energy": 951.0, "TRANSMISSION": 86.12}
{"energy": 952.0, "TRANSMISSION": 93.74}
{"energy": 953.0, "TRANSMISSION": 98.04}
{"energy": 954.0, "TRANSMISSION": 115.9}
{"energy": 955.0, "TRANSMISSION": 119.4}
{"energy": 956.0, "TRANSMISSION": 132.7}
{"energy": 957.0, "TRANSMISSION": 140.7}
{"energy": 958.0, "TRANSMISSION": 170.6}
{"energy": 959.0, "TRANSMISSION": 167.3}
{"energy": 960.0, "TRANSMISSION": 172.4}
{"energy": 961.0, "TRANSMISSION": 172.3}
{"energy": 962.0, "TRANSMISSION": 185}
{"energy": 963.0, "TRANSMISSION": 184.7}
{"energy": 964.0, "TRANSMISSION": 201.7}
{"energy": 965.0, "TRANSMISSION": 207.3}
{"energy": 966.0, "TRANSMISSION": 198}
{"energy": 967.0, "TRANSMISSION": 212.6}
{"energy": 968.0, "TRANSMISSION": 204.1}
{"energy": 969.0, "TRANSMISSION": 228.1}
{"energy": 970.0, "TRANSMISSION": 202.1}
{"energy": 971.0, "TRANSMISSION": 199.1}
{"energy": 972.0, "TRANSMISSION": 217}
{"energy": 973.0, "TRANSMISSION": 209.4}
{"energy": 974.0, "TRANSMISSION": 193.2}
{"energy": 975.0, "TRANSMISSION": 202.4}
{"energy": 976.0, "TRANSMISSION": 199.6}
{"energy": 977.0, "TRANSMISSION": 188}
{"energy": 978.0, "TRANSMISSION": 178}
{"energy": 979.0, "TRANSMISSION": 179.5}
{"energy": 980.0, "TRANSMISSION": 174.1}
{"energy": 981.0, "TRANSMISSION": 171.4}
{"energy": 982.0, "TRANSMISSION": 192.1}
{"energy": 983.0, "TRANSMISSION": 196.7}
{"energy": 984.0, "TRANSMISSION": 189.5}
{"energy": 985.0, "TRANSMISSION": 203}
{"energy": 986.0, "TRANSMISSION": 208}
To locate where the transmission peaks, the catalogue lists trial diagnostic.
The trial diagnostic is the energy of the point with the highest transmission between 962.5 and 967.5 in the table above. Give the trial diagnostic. 967.0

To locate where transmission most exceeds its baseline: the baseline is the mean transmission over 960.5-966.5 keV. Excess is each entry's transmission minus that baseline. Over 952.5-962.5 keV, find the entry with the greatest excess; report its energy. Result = 962.0 keV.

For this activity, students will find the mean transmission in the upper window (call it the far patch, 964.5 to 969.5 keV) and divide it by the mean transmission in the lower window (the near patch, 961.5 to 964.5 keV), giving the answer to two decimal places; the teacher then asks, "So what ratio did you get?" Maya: 1.10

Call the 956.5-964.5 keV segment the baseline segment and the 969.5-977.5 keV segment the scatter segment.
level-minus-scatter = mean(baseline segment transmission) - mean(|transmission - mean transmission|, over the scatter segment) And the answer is 168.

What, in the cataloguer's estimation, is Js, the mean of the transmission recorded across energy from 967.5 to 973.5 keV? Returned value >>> 210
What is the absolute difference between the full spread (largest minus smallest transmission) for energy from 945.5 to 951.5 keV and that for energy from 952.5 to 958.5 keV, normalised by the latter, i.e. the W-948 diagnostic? 0.9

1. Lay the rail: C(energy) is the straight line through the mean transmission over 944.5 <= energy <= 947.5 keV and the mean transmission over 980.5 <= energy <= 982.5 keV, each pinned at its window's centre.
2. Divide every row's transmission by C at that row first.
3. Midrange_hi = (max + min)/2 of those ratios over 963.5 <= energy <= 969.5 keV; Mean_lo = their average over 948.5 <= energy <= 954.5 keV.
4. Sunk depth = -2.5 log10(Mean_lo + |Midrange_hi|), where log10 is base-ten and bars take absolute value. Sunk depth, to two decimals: -0.96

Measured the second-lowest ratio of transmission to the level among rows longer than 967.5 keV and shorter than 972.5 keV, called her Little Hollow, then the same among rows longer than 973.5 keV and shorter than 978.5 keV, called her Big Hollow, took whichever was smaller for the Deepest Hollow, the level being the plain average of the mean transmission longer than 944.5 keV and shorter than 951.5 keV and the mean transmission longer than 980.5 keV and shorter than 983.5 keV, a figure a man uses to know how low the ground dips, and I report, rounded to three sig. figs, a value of 1.39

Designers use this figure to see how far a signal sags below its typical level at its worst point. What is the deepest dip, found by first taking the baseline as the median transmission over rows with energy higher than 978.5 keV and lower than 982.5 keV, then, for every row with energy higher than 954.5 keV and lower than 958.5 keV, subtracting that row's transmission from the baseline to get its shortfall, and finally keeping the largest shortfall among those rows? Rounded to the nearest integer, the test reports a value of 57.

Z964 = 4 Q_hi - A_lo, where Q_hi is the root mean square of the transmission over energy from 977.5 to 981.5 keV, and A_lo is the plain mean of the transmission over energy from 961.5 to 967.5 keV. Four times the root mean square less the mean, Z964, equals 505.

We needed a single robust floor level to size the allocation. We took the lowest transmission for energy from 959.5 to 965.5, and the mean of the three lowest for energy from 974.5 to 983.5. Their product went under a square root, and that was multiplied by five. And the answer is 867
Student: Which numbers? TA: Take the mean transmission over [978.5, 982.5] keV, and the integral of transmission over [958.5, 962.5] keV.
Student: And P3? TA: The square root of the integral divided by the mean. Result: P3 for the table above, 1.97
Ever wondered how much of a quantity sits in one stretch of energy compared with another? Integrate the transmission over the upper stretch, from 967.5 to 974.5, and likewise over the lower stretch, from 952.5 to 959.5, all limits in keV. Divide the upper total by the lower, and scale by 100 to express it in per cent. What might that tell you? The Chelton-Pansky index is 154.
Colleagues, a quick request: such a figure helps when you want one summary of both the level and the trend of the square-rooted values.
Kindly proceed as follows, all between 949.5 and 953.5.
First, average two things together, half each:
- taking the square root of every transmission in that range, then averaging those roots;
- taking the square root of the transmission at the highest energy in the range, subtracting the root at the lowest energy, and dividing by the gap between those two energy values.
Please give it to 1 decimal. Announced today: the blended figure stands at 4.9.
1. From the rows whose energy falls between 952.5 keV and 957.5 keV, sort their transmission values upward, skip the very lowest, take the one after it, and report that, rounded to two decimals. 115.90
